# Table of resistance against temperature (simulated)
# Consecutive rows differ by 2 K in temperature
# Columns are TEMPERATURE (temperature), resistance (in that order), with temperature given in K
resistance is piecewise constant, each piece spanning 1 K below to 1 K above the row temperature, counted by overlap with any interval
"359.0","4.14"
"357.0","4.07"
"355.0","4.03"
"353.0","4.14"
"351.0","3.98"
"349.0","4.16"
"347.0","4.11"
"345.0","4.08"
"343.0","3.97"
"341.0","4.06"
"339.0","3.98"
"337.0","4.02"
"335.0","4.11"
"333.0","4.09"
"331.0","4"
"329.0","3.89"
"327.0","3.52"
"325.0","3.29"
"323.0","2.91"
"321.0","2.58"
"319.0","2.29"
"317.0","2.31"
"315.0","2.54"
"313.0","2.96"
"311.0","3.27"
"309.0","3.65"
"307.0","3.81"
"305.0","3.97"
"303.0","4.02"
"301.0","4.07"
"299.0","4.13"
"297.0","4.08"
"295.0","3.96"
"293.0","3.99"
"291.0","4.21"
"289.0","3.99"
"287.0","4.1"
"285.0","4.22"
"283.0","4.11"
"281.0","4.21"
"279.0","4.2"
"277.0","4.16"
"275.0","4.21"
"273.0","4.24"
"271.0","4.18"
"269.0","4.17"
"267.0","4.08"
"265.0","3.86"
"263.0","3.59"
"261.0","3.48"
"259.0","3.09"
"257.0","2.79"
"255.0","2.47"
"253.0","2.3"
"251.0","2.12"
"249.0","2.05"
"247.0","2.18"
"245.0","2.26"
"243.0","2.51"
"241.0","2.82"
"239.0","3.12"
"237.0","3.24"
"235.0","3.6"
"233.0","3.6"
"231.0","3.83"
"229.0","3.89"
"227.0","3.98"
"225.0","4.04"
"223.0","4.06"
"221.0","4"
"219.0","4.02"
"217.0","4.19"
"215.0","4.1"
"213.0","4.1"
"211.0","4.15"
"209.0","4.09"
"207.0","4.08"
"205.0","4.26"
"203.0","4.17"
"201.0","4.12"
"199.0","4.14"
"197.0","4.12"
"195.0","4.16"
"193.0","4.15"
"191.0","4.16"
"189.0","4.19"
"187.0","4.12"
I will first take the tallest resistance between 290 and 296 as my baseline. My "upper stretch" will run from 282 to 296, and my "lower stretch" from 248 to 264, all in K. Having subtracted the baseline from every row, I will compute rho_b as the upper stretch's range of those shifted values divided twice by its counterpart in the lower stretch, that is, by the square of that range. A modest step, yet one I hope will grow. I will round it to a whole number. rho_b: 0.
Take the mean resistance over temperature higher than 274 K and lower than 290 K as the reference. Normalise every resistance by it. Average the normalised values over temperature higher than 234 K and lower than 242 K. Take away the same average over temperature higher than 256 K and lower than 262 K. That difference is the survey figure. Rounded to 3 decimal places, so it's 0.018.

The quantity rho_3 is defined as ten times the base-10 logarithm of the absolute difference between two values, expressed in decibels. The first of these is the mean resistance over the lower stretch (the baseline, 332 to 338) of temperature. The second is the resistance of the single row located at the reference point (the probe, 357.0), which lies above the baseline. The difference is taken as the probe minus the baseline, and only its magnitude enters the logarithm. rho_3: -25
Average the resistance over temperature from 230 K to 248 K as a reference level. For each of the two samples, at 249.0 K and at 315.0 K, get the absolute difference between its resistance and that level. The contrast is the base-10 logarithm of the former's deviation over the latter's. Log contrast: 0.307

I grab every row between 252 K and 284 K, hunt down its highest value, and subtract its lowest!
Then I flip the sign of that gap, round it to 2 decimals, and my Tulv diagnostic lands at -1.94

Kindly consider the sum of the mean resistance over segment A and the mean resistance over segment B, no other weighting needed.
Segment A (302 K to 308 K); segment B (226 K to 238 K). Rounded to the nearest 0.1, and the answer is 7.6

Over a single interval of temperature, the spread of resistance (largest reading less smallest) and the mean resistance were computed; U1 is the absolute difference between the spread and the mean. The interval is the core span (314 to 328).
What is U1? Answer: 1.55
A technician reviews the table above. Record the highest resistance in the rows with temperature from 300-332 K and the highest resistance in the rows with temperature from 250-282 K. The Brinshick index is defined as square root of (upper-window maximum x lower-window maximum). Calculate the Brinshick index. 4.15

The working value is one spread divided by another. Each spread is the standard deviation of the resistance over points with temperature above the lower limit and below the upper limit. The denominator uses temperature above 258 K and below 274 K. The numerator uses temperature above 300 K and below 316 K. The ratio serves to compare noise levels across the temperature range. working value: 1.4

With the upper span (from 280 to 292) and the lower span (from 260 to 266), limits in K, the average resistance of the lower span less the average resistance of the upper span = -0.50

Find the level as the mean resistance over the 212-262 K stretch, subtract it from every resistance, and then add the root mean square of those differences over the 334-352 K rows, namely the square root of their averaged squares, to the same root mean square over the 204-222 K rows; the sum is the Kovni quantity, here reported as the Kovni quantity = 1.62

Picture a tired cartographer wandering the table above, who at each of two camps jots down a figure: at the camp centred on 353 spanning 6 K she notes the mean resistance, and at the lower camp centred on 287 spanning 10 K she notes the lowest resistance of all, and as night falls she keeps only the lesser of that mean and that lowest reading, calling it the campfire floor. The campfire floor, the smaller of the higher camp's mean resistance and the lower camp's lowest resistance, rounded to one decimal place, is 4.0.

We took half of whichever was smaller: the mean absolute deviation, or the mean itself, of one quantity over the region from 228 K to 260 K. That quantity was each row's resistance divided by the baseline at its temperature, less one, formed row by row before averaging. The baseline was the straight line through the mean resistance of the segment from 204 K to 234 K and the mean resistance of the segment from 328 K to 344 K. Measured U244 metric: -0.14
